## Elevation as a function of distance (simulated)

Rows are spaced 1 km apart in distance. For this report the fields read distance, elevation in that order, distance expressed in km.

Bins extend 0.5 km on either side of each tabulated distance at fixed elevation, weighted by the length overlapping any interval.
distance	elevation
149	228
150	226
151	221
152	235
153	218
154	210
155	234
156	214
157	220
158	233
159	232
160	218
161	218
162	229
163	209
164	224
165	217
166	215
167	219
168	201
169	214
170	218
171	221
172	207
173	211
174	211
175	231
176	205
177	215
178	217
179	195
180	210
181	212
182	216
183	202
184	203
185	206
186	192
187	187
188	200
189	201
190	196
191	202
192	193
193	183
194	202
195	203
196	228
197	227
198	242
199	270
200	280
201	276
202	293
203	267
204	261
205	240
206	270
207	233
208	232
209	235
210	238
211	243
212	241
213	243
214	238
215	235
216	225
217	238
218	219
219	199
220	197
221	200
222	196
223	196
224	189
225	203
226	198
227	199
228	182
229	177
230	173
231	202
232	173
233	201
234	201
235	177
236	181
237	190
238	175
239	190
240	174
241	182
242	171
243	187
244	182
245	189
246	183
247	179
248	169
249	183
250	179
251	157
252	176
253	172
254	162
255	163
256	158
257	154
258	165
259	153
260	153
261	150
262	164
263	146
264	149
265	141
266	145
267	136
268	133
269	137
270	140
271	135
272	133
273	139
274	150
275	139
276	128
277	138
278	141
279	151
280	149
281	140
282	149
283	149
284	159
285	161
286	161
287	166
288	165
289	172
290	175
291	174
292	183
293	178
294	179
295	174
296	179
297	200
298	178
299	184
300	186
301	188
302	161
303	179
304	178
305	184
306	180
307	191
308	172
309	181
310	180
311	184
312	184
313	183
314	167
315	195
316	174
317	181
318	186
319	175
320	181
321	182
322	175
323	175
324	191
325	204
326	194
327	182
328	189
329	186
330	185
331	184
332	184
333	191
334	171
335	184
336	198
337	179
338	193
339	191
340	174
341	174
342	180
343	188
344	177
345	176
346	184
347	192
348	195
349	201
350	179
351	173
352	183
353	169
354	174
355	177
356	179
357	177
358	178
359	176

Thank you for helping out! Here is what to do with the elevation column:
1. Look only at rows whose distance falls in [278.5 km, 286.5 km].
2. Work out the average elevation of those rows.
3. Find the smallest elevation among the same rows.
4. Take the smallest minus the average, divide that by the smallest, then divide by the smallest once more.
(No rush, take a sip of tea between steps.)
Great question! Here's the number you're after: -0.0006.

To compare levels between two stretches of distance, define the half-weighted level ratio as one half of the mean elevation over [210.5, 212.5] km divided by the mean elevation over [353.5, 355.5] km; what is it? 0.69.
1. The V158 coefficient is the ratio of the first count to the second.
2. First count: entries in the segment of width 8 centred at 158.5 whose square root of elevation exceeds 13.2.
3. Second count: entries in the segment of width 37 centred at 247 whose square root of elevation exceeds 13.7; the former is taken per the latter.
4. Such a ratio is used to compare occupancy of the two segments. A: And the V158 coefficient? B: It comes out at 1.3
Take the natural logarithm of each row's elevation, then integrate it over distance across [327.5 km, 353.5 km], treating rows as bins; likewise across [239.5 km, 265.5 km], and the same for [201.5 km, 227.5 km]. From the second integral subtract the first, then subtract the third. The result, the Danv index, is -144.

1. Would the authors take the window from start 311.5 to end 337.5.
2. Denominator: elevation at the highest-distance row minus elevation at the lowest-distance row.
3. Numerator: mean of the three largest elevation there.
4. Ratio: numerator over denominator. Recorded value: -40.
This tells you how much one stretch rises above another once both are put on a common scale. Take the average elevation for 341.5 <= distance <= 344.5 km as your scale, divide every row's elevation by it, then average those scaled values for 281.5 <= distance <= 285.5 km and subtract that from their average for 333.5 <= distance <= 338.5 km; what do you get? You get 0.2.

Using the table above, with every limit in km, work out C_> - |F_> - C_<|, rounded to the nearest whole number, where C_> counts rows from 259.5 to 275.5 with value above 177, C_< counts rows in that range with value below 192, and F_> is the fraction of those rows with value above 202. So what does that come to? -16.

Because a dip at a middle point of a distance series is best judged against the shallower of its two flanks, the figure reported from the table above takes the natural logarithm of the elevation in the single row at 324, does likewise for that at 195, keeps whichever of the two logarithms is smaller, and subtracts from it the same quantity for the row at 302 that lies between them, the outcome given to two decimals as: 0.17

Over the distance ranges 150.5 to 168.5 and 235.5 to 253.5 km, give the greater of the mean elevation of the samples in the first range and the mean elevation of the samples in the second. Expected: 220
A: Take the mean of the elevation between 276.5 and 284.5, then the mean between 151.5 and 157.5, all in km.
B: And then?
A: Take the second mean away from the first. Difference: -75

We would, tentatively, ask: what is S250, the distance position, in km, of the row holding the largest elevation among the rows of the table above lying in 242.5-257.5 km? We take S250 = 245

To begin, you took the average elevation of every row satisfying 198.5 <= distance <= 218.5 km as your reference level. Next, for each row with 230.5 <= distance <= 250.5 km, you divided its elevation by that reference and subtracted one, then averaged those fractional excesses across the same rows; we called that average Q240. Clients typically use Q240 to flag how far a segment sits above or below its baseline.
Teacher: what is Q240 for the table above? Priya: -0.26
